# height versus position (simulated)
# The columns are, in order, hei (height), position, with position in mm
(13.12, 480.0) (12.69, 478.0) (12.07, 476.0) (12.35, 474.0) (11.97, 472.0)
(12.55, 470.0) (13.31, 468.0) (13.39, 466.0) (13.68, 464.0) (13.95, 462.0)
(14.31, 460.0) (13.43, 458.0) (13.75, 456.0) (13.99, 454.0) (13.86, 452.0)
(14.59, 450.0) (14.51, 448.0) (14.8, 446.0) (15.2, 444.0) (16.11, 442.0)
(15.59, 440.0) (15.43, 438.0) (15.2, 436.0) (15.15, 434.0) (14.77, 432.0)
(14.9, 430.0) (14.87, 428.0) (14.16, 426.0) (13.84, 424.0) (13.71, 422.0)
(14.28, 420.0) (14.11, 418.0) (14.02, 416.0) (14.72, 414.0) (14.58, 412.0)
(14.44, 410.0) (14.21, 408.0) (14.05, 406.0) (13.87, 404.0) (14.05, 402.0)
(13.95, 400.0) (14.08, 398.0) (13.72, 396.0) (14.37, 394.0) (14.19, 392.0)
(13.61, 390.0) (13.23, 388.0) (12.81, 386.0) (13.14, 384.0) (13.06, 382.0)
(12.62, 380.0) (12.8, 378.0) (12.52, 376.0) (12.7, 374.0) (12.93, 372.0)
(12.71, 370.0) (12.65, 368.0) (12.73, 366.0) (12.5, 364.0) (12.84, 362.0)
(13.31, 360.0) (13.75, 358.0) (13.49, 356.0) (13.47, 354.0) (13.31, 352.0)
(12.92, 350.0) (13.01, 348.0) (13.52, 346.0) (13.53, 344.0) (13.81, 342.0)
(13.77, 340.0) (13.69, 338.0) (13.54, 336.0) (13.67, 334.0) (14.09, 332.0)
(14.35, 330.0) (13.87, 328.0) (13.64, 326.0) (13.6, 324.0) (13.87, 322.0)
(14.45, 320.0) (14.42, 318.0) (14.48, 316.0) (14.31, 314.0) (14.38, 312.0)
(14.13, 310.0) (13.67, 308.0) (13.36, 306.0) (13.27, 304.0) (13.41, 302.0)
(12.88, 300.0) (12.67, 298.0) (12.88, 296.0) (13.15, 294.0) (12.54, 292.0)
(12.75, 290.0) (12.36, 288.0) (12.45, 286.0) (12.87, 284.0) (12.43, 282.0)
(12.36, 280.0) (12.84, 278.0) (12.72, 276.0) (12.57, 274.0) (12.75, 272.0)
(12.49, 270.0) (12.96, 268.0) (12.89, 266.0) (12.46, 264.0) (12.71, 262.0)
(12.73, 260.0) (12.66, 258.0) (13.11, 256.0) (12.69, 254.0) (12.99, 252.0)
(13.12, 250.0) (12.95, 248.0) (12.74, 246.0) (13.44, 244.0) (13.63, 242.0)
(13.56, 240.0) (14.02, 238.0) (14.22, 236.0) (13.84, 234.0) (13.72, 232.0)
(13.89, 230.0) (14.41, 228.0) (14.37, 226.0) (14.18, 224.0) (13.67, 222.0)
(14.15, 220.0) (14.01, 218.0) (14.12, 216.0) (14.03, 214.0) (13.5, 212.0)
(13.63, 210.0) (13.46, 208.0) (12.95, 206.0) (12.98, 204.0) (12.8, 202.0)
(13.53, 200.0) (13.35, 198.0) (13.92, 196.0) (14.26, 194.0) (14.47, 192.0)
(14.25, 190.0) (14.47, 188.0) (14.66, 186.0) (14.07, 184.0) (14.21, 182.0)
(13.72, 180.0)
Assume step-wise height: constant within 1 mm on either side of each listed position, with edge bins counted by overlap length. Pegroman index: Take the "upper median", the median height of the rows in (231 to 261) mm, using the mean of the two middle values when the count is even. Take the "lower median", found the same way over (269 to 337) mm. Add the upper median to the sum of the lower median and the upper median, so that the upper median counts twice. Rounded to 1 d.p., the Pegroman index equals 39.6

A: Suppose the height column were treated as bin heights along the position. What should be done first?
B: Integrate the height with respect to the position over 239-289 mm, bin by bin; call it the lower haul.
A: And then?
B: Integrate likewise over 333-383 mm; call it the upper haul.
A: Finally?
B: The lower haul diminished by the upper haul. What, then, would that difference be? -17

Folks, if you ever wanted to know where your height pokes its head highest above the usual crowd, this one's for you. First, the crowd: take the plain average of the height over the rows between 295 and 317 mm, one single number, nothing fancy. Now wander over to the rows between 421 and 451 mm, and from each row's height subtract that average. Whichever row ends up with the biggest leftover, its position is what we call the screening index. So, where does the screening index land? 442.0 mm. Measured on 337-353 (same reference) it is 342.0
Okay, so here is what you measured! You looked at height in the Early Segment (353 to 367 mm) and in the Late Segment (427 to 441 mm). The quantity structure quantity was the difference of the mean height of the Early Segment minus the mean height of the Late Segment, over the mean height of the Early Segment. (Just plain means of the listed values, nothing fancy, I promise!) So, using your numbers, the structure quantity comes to -0.15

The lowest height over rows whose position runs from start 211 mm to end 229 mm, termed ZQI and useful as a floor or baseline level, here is 13.5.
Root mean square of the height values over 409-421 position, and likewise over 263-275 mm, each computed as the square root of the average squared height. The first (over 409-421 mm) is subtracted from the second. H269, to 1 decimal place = -1.7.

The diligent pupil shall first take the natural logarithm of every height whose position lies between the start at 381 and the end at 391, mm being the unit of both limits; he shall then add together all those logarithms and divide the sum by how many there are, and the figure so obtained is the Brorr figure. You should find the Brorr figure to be 2.58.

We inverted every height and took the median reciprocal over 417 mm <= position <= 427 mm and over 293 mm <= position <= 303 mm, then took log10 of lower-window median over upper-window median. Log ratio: 0.040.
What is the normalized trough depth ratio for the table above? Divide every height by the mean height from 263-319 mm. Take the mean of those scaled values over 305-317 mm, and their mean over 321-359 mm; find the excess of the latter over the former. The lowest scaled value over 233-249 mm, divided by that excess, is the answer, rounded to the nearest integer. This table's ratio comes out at -30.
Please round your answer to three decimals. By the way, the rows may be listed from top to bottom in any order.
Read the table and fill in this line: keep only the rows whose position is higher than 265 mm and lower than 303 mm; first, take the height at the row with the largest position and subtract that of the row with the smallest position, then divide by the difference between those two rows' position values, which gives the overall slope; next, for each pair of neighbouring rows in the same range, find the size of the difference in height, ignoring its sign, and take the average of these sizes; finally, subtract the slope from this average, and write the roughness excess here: 0.273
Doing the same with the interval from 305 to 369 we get 0.247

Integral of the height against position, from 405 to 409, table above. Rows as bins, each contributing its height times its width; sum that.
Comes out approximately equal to 57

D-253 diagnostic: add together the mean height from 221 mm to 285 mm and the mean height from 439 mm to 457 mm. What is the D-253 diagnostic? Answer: 27.9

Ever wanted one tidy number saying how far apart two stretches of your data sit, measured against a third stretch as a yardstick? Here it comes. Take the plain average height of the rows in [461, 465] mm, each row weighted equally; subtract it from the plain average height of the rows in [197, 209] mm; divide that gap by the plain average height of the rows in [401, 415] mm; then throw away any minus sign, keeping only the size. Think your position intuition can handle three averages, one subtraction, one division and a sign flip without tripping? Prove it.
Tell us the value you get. 0.045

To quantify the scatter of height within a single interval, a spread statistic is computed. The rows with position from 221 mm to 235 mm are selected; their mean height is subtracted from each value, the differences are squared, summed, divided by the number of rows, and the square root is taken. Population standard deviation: 0.28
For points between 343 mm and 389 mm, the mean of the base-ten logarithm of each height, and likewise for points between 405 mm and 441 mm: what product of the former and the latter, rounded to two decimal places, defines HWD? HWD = 1.30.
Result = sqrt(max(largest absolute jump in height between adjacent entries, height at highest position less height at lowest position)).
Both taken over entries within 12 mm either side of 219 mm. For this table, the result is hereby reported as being 0.73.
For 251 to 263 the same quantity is 0.67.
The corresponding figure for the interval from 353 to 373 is 0.69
